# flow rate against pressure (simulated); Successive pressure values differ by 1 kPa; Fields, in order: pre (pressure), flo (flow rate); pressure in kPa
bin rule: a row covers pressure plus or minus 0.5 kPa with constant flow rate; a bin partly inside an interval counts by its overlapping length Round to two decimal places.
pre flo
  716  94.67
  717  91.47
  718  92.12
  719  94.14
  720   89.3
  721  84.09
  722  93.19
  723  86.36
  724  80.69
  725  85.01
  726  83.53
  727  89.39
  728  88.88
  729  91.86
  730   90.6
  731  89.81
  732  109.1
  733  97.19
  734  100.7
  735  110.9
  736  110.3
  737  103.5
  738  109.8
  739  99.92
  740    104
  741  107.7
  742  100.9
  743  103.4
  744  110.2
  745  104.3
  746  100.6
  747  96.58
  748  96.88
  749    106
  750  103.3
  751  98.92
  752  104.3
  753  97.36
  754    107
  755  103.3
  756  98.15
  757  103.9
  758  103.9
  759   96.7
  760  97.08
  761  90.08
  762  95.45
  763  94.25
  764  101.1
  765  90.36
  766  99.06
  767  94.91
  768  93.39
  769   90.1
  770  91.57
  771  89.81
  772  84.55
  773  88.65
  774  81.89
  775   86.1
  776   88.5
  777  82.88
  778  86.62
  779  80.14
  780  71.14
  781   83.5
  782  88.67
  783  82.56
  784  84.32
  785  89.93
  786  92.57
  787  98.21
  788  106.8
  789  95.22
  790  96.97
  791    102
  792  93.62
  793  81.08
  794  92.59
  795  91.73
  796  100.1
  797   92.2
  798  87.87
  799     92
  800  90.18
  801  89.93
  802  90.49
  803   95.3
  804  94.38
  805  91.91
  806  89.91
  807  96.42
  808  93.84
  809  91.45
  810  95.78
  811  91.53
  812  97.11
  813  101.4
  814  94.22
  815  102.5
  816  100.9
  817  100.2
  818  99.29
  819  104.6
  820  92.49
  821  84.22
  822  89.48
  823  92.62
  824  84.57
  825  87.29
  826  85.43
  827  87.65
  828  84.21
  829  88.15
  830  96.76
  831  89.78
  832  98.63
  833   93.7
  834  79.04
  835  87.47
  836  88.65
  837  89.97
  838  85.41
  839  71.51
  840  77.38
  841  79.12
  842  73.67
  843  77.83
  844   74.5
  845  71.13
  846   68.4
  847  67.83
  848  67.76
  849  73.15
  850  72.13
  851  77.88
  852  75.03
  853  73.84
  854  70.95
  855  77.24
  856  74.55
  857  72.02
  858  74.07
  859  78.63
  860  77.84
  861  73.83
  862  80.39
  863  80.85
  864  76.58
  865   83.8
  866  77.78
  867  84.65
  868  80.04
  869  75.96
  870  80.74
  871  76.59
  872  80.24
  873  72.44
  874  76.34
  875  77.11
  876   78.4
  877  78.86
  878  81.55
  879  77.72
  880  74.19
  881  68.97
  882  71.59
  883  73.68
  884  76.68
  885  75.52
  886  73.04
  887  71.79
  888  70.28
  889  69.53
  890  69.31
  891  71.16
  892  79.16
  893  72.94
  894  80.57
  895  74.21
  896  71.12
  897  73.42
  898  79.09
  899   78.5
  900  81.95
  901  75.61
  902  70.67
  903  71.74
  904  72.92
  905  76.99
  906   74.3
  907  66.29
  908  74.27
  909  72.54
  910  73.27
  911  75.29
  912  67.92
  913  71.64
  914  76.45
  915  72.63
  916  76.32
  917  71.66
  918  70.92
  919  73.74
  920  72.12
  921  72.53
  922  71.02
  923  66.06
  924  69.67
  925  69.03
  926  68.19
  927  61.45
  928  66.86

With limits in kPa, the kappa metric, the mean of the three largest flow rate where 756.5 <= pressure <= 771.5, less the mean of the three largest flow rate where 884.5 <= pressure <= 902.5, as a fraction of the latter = 0.28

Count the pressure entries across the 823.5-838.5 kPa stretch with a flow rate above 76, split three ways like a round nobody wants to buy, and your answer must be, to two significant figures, 5.0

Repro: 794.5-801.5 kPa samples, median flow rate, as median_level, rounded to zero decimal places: 92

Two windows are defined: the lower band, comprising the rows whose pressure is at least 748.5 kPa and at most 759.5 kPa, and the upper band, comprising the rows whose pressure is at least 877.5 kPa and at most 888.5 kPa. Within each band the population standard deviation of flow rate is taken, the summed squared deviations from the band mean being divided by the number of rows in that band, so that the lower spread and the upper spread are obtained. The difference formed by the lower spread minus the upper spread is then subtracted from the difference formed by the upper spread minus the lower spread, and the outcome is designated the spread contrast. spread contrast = 0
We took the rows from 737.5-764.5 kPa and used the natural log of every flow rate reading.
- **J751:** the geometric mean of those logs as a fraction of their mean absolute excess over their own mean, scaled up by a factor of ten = 1163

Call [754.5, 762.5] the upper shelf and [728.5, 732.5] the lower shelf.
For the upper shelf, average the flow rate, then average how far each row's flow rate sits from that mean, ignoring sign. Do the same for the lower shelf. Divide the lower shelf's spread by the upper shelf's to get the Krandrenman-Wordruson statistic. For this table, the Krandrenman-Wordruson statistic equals 1.8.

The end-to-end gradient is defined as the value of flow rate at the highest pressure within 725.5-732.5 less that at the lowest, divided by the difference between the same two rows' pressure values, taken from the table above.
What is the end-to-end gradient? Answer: 4.3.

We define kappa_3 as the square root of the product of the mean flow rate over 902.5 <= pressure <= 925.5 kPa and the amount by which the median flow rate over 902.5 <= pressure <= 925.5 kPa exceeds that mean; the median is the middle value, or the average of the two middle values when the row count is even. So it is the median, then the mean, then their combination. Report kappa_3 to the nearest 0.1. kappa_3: 5.3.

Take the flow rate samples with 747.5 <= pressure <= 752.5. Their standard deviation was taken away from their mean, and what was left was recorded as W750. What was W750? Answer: 98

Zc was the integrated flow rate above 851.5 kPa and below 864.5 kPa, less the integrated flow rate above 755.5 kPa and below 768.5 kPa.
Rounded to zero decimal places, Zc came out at -273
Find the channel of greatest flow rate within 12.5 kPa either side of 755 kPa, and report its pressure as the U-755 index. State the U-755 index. 744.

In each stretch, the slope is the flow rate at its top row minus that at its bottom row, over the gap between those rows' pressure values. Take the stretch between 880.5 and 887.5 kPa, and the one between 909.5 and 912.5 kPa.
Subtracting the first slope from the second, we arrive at -3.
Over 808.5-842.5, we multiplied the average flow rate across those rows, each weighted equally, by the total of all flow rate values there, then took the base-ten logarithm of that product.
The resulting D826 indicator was 5.4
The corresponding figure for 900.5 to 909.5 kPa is 4.7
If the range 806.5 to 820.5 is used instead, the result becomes 5.1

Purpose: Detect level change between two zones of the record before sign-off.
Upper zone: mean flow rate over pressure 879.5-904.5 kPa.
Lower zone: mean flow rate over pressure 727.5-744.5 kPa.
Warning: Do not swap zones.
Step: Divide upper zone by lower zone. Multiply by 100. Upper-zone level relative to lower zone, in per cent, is 73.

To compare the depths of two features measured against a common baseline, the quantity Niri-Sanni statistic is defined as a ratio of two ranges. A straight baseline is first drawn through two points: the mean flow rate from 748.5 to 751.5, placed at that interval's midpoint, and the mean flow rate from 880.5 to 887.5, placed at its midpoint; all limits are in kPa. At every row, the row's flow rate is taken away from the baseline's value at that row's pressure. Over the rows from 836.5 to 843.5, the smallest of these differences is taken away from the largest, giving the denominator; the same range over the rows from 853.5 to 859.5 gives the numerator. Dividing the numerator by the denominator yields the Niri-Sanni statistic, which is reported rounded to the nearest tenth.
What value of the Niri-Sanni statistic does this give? 0.5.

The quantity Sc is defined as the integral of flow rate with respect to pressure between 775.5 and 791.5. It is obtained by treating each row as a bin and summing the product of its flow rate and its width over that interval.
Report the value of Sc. 1430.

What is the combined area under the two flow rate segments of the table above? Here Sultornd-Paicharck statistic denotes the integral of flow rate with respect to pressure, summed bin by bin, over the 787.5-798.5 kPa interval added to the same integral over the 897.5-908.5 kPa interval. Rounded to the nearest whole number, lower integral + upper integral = 1863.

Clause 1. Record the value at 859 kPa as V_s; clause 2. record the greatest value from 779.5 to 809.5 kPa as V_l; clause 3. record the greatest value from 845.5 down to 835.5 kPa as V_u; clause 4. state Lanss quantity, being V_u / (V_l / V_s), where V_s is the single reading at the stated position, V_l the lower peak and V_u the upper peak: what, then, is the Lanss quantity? 66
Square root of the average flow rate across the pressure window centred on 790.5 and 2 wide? 10.0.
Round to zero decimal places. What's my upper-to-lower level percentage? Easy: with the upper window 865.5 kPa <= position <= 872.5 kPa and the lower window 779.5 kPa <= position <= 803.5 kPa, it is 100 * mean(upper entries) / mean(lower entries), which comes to 87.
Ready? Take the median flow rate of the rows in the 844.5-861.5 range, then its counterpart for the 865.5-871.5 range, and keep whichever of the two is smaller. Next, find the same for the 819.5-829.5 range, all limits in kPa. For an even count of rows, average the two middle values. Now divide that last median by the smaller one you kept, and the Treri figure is 1.18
